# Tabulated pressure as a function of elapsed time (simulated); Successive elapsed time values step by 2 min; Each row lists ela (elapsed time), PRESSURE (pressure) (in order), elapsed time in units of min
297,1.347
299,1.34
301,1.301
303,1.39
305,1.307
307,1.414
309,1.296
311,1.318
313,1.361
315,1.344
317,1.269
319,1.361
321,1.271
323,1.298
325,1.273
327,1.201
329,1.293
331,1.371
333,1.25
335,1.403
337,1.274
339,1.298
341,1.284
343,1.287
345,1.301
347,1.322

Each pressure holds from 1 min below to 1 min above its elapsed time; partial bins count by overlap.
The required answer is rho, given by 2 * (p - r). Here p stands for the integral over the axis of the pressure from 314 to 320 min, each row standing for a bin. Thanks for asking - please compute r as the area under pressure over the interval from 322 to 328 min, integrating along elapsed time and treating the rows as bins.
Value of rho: 0.8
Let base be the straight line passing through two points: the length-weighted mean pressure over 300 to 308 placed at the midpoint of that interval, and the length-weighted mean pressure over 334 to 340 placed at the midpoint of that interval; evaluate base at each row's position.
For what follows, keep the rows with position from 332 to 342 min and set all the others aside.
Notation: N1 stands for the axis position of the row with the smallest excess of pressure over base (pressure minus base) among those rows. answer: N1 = 333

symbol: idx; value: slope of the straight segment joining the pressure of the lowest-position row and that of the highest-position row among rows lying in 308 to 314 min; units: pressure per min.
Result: 0.016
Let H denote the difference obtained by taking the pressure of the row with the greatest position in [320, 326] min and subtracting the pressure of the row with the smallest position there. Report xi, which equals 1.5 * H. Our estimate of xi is 0.003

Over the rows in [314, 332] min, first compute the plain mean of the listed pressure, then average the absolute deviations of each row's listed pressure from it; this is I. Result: 0.041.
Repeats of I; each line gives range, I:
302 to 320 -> 0.038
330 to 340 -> 0.054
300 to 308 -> 0.049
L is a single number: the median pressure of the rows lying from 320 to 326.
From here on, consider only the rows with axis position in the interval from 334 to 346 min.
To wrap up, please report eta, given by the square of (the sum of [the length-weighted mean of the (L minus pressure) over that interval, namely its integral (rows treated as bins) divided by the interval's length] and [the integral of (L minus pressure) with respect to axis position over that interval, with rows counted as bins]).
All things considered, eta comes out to 0.205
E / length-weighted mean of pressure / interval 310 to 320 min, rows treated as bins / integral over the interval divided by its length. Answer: 1.33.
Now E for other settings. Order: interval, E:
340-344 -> 1.29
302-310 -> 1.35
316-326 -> 1.29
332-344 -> 1.30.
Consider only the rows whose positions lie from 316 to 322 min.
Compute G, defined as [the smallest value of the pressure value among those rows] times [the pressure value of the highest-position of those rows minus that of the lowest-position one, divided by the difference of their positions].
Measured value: 0.001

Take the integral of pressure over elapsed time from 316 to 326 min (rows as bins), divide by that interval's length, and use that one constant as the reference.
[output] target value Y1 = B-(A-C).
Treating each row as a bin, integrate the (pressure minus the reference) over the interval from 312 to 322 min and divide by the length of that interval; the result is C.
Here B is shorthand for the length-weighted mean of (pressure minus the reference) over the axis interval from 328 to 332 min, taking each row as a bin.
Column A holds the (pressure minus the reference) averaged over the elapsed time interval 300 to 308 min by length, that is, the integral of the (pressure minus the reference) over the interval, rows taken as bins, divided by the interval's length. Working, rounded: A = 0.059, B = 0.038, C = 0.03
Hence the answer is 0.006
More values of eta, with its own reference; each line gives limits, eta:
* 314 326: 0.149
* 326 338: 0.111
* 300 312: 0.707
